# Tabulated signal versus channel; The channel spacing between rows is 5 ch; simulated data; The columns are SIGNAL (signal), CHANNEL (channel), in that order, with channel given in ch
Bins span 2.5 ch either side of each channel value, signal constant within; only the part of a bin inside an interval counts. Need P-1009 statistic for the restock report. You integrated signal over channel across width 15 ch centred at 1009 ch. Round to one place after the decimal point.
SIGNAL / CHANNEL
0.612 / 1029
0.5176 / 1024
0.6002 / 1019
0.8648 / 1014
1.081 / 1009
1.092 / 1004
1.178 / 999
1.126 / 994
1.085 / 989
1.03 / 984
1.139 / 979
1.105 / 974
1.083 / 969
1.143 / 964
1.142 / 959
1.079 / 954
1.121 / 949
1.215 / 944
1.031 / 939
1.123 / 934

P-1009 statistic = 15.2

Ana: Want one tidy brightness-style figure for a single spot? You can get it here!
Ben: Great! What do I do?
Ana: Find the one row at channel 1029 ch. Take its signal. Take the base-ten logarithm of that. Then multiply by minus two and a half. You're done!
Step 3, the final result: 0.53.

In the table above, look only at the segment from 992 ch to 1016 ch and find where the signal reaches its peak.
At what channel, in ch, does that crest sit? 999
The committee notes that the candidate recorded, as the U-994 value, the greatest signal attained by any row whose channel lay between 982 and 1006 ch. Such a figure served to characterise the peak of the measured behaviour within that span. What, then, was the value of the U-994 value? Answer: 1.178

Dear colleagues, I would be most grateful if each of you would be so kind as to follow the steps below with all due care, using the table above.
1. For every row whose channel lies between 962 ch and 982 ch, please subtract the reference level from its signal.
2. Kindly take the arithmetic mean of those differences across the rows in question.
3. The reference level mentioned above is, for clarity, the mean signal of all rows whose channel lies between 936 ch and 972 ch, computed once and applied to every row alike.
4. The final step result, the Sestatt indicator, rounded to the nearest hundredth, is 0.00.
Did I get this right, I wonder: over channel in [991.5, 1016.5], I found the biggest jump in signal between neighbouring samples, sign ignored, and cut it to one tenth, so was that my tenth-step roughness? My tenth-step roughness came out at 0.0216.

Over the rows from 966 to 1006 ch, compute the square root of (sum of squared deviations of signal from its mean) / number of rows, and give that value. 0.041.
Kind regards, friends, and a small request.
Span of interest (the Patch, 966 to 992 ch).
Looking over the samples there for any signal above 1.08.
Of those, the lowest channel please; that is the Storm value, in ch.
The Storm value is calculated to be 969 ch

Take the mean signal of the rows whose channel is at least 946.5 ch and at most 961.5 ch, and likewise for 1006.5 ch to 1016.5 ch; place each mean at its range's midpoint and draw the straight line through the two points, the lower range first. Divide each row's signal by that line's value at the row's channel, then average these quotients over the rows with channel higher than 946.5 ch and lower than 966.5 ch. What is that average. 1.01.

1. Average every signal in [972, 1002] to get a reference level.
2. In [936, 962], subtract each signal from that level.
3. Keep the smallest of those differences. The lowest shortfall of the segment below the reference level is -0.10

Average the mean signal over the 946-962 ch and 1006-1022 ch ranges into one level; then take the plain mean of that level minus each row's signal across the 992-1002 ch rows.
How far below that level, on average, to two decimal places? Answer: -0.17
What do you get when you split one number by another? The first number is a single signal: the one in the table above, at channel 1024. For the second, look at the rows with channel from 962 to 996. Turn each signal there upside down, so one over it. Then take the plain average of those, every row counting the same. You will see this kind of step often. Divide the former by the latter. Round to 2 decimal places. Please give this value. 0.57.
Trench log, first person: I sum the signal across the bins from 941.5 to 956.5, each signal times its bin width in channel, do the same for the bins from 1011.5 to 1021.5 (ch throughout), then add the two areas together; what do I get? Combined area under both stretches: 24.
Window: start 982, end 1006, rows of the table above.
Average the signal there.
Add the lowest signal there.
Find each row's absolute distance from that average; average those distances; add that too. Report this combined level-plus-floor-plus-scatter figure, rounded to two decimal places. 2.17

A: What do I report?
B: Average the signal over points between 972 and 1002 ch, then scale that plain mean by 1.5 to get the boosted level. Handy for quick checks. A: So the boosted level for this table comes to 1.67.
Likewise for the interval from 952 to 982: 1.67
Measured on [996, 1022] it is 1.44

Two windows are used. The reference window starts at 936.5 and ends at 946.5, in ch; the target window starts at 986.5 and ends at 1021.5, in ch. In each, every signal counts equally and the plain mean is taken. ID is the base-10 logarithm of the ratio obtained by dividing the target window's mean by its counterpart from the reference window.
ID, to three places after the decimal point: -0.049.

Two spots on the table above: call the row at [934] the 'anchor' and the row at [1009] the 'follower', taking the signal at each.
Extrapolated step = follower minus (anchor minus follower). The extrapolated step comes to 1.04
